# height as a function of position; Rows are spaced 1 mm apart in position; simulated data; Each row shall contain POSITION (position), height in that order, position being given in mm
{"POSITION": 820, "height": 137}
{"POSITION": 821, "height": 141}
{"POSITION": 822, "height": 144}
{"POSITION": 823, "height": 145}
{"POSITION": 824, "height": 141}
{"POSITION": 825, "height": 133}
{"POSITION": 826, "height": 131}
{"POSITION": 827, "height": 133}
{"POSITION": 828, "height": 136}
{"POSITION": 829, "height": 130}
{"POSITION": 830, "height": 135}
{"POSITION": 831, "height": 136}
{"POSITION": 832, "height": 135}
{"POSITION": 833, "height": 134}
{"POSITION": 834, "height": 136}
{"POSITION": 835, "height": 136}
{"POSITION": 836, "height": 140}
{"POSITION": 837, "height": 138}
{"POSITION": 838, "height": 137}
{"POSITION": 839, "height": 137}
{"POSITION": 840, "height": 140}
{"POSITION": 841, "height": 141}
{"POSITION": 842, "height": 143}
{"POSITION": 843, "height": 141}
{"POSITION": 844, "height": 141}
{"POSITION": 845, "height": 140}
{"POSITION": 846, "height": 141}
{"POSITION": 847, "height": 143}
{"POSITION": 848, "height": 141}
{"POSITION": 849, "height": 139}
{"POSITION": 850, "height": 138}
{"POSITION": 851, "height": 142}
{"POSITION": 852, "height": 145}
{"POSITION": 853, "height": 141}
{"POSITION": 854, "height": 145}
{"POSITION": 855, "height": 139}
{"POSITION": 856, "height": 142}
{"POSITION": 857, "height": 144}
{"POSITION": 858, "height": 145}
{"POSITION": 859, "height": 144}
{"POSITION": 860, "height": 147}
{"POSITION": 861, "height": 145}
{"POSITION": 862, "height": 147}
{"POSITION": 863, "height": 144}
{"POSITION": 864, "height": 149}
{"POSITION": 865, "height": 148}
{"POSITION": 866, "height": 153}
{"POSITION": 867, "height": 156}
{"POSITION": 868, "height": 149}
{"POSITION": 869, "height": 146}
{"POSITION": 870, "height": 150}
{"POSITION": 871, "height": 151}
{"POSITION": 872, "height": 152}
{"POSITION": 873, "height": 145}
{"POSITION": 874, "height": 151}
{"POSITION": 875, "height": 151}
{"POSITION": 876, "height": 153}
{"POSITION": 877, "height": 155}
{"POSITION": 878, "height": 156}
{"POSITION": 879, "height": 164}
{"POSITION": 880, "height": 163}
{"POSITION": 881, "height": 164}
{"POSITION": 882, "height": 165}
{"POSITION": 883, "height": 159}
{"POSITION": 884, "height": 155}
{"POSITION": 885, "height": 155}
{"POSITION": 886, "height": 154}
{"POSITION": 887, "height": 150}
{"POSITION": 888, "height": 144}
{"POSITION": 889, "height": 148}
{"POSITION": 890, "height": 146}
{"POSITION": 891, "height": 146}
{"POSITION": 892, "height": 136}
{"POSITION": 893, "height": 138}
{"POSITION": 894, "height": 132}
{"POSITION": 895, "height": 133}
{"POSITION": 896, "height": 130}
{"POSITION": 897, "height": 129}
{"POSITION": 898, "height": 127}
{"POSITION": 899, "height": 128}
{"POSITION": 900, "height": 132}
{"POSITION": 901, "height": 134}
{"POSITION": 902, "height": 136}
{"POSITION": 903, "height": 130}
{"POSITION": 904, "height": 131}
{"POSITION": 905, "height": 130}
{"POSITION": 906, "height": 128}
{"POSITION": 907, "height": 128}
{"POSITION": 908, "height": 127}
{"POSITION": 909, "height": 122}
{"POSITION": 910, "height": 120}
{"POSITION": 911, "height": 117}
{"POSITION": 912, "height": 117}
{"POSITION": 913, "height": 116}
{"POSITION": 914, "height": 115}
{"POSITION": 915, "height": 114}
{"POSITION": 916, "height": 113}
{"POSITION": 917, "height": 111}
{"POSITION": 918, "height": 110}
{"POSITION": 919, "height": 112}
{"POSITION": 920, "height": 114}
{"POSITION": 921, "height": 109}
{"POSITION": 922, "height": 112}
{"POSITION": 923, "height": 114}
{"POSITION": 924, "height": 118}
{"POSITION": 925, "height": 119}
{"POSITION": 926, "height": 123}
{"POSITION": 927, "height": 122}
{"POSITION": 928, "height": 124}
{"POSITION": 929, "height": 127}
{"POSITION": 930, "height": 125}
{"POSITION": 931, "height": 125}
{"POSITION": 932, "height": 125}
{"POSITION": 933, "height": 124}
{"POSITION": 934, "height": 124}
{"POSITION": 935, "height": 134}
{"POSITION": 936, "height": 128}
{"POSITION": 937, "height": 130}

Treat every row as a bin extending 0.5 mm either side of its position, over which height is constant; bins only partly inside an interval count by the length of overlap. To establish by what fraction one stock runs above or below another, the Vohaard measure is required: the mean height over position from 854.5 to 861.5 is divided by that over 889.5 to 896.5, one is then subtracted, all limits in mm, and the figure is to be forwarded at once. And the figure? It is 0.05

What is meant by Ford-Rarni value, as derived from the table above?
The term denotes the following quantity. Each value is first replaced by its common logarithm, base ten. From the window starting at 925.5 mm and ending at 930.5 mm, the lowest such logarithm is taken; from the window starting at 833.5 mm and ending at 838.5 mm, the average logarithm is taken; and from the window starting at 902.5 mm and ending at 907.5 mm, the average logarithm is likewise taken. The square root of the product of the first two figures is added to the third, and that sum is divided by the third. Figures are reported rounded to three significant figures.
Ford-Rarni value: 2.00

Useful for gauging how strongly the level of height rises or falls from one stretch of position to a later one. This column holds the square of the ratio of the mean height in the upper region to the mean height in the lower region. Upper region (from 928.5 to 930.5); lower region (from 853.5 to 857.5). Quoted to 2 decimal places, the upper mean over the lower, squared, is 0.78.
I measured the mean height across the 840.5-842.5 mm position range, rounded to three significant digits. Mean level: 142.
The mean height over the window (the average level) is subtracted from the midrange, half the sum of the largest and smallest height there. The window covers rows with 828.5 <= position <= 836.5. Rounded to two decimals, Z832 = -0.25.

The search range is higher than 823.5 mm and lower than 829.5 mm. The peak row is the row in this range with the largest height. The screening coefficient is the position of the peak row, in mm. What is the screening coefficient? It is 824 mm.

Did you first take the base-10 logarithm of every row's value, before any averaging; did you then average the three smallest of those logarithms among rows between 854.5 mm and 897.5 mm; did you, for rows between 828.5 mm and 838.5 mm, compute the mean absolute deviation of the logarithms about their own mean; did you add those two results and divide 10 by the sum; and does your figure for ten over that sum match 4.72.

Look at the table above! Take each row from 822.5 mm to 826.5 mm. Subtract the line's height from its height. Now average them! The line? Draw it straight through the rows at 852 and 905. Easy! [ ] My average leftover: -15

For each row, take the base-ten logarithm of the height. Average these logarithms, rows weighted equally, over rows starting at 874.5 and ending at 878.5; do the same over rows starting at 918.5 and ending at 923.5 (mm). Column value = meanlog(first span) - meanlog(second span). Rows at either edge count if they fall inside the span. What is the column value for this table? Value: 0.14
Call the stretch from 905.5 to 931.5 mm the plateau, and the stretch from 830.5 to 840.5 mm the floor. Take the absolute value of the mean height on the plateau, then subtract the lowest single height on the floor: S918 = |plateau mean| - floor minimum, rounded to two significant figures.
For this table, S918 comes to -15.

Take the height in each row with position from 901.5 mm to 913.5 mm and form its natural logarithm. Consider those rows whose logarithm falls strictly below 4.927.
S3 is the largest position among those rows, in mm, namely 913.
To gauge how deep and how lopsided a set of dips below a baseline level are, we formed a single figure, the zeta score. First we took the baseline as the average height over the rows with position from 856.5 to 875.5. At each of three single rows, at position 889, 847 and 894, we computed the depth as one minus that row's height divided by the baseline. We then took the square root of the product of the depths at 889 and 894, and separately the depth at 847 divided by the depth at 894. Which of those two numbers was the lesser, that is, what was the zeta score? 0.014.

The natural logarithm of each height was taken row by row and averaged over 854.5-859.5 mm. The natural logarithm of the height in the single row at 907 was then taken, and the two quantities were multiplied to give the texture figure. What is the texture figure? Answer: 24.1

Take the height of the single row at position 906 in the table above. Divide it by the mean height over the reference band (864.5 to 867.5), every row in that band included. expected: 0.84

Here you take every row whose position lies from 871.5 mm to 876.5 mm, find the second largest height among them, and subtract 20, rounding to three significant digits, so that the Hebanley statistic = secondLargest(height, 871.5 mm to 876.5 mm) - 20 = 132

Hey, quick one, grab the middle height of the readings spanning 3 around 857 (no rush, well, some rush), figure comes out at 144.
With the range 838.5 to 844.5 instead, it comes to 141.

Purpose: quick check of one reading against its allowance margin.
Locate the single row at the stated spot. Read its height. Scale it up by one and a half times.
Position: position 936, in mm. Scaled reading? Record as 192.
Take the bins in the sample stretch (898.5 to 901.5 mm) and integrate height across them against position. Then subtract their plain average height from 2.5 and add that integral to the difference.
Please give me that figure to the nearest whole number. 265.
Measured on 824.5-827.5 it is 267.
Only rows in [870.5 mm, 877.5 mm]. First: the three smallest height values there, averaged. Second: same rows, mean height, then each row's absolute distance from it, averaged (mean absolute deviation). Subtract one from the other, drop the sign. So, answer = 147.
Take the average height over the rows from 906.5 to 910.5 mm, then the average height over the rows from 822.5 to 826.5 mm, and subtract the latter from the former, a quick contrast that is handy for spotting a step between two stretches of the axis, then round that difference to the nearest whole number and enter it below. -13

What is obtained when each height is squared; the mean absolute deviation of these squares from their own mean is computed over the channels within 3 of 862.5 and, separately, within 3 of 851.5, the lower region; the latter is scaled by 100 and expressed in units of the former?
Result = 157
